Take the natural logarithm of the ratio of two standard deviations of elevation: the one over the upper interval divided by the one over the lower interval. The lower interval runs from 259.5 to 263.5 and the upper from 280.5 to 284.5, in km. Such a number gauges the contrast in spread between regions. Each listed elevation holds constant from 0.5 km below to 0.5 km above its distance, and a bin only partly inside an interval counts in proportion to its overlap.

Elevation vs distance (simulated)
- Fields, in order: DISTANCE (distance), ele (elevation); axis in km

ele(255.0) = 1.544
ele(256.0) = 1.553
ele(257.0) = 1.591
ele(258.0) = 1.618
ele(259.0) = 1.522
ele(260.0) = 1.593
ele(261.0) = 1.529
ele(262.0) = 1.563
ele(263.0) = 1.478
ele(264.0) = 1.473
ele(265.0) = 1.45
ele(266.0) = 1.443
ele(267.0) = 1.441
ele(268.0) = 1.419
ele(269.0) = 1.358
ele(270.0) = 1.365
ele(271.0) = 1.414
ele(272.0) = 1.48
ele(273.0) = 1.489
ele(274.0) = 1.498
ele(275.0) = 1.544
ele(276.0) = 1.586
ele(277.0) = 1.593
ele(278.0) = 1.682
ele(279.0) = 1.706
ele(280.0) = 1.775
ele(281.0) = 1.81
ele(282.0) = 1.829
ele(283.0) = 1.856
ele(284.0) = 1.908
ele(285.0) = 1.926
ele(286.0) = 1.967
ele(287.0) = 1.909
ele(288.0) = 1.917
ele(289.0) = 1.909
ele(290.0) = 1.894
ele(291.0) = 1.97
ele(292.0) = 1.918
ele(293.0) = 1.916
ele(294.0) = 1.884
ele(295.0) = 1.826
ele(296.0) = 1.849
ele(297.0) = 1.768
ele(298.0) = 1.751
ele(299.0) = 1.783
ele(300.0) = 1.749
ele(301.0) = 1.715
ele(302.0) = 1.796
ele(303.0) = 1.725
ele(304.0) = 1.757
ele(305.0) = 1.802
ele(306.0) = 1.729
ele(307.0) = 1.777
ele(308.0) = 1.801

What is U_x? -0.15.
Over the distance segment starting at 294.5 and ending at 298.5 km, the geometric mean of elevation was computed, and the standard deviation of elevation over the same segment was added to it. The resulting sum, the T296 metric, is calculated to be 1.84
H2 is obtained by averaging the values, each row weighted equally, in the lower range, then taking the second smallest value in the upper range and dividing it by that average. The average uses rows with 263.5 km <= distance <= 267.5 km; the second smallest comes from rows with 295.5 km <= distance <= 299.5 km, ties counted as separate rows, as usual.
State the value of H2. 1.22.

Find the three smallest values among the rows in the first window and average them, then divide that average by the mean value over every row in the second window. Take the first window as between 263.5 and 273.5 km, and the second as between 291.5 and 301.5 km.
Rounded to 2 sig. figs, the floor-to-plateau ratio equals 0.76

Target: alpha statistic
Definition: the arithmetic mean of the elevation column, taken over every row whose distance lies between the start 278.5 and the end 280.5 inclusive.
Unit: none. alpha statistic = 1.74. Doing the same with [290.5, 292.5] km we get 1.94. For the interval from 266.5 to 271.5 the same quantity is 1.40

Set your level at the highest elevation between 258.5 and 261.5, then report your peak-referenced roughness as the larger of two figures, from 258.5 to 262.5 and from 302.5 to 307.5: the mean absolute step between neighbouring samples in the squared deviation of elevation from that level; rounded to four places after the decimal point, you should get 0.0167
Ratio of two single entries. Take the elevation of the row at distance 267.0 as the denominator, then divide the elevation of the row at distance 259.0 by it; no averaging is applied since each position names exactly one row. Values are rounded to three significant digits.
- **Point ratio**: 1.06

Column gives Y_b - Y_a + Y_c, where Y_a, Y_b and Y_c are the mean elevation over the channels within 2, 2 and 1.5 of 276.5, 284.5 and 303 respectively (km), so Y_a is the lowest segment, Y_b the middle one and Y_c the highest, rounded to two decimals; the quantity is 2.07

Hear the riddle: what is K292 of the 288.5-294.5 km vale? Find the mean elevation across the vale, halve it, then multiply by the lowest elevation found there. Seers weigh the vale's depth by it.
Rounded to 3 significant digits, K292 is 1.80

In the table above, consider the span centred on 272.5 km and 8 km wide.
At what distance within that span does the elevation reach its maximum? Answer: 276.0 km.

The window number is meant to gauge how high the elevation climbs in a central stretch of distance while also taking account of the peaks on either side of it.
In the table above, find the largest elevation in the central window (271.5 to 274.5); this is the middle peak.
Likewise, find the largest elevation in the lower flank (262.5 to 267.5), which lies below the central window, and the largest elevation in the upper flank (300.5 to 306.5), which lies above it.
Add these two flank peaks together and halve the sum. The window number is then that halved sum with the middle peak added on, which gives 3.1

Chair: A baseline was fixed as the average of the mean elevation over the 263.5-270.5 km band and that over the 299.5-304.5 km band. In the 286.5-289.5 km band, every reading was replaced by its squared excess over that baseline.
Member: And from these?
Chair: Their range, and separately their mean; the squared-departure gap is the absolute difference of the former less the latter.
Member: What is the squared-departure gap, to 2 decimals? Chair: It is 0.10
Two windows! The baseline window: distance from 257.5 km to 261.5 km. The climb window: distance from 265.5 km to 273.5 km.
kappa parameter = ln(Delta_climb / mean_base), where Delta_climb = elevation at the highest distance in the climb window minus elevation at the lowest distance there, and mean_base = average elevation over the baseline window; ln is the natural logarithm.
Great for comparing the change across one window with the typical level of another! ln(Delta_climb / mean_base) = -3.53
